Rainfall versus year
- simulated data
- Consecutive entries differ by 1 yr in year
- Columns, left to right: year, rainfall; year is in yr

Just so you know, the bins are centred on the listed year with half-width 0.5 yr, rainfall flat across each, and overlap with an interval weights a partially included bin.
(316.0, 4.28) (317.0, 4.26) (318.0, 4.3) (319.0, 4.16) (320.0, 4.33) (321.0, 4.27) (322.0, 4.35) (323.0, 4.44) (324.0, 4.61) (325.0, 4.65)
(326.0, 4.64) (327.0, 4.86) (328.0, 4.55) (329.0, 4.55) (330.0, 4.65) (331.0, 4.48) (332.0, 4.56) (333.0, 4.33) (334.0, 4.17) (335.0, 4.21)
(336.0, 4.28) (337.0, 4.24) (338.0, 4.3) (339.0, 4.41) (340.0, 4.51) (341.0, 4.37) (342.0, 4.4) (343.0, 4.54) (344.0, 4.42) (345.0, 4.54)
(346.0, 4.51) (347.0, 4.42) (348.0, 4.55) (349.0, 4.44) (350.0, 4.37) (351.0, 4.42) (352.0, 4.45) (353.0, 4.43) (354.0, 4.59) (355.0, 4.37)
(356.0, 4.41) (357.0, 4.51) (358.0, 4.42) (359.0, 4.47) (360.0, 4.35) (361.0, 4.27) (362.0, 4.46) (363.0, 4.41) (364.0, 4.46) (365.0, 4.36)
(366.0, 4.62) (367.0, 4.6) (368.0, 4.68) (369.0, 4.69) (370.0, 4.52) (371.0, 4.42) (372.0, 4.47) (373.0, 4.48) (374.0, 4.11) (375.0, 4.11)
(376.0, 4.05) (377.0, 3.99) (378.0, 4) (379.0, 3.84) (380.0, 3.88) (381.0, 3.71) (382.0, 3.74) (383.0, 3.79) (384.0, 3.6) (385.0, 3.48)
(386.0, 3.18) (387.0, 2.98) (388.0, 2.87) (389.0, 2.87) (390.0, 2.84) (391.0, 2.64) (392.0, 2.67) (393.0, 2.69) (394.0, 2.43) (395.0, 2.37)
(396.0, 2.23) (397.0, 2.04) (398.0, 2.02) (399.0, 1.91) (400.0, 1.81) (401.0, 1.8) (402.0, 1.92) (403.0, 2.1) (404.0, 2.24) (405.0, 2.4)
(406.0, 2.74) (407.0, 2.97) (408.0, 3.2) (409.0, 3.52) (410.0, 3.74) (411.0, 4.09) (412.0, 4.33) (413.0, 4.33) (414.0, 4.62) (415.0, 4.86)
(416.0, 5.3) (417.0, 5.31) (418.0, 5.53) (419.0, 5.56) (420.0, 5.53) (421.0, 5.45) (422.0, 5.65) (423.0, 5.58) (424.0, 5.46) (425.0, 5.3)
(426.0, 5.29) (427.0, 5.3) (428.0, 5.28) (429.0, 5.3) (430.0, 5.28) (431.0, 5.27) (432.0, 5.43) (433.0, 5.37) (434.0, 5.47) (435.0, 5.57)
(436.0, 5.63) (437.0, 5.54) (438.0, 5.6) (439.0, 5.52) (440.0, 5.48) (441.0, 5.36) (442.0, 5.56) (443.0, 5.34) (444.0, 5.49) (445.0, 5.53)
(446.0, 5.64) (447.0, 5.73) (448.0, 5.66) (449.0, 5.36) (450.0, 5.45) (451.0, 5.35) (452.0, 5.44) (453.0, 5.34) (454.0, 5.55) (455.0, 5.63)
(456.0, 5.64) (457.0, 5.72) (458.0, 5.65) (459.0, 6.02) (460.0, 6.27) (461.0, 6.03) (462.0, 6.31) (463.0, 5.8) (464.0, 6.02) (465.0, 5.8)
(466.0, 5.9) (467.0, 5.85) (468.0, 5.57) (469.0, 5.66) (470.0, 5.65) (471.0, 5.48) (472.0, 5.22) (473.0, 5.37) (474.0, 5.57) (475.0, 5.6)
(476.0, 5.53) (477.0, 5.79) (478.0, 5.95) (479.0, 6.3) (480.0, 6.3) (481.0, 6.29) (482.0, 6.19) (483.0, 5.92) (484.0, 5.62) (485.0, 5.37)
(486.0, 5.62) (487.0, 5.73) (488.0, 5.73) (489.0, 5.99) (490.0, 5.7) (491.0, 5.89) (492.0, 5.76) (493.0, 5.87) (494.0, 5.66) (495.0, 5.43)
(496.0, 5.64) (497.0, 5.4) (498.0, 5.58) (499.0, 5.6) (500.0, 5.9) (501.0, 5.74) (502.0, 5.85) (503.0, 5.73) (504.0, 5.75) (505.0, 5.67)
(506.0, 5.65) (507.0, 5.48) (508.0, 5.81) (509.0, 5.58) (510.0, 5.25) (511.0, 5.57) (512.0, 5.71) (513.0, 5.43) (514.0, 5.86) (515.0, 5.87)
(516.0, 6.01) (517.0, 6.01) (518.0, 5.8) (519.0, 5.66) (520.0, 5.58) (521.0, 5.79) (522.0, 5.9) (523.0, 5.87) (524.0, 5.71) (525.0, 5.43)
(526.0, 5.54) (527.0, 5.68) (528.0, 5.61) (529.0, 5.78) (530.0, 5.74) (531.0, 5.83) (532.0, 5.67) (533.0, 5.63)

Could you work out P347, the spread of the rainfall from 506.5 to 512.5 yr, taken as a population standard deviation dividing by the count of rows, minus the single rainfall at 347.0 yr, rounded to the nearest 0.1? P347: -4.2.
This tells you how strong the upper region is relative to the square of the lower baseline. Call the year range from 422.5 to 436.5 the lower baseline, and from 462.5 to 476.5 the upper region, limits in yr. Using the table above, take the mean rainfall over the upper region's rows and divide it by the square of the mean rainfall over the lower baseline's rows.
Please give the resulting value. 0.19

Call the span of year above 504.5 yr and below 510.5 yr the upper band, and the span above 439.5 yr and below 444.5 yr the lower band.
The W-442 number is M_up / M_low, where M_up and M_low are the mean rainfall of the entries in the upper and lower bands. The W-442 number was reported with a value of 1.0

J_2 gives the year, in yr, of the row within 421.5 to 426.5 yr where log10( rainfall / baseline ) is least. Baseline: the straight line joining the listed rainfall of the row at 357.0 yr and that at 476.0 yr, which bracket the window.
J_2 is 426.0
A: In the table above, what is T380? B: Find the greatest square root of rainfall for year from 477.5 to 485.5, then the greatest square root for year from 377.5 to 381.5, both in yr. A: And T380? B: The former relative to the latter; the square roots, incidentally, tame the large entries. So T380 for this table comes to 1.3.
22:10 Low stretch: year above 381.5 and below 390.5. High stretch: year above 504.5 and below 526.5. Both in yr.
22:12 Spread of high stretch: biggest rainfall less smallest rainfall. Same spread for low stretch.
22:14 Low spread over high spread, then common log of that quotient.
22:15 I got 0.1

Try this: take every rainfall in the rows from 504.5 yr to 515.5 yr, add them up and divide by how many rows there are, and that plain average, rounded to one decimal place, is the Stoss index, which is 5.6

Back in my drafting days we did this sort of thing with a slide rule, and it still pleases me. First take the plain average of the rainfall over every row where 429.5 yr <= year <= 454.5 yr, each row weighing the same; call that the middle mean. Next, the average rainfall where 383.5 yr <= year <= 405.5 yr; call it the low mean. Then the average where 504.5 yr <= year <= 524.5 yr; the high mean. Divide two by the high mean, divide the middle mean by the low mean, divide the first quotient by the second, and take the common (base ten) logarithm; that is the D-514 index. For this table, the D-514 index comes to -0.8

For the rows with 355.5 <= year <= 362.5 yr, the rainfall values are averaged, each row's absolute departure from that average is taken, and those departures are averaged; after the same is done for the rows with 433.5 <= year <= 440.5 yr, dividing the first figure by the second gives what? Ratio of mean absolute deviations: 1.2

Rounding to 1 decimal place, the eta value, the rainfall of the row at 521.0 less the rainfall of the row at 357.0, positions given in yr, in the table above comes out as 1.3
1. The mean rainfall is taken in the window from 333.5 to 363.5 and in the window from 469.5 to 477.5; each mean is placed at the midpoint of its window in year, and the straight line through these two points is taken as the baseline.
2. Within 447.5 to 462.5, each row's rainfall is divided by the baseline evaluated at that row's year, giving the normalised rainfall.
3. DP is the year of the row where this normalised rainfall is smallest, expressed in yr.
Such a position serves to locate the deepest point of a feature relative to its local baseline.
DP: 453.0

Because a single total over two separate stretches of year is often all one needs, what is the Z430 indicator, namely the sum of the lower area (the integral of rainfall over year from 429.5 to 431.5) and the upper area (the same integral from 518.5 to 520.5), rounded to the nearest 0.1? 21.8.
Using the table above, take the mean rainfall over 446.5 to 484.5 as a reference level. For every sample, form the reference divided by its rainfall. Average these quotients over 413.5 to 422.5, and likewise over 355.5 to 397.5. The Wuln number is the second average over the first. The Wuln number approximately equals 1.5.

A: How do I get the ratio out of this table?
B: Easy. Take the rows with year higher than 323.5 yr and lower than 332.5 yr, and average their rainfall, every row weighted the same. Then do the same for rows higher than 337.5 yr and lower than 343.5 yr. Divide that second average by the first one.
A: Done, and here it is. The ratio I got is 0.96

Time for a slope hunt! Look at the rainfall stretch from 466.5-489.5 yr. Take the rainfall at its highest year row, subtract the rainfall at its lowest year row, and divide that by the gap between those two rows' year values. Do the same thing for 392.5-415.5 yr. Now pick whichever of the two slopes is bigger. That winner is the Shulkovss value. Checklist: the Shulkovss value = 0.10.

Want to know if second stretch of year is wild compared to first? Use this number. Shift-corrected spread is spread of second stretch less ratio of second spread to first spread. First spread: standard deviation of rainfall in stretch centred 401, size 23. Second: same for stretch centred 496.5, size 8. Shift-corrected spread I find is -0.07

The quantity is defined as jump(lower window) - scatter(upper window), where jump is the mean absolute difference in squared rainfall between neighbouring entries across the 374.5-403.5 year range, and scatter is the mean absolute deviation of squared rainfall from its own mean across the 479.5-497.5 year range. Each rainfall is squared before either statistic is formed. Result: -1.9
